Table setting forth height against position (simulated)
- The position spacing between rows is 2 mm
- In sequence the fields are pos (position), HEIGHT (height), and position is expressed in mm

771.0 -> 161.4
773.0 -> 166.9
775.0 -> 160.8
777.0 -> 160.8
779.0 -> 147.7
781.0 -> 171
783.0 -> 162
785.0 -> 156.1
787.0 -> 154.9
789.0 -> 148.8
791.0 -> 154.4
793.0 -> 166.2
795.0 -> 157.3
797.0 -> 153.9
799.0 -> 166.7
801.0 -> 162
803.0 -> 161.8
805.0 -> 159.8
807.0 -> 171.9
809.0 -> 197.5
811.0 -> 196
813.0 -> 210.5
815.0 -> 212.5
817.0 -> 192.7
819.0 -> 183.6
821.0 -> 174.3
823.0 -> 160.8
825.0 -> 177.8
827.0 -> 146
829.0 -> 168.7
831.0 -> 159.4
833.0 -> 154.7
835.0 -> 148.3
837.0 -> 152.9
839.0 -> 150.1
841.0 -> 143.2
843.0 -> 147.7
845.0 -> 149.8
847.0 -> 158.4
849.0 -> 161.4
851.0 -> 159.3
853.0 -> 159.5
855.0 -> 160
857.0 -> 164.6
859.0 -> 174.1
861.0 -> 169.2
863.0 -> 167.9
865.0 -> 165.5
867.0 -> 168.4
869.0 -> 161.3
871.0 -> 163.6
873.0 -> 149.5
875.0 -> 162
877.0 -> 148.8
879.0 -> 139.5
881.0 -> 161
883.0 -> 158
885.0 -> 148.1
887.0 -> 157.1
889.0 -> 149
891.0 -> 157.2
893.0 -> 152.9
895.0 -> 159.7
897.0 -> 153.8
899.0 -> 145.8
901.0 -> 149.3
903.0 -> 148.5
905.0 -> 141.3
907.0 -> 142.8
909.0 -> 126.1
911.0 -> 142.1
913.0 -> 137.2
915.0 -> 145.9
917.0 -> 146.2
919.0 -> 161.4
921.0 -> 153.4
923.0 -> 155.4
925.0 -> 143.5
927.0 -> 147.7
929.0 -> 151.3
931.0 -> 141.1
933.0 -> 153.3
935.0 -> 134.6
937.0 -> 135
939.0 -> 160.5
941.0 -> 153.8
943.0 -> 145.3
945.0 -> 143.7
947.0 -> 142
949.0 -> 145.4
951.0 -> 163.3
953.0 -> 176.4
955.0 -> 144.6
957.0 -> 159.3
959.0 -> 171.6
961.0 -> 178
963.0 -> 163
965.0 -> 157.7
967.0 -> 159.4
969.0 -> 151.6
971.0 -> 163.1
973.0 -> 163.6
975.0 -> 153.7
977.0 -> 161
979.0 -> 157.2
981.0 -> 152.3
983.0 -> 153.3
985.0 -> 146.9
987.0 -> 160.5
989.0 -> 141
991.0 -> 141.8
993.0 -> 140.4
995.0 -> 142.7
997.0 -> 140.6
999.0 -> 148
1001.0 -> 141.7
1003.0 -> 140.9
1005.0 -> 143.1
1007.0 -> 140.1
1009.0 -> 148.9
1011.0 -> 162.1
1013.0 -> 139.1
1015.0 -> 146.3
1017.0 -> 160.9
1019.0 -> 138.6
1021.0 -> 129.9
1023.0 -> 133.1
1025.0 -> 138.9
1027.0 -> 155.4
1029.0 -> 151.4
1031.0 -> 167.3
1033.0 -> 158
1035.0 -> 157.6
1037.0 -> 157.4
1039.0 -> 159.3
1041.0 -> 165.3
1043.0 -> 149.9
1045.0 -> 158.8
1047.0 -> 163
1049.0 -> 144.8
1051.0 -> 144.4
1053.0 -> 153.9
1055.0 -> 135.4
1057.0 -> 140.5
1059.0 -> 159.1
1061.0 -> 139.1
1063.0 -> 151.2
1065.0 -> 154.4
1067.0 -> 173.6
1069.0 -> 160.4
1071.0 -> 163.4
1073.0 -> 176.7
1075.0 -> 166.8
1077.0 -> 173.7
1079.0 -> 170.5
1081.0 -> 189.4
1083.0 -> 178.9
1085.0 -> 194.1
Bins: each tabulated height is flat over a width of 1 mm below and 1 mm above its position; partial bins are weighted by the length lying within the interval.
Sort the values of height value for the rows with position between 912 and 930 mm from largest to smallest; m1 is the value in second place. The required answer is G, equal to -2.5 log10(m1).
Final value -5.48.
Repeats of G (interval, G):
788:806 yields -5.55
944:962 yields -5.62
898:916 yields -5.43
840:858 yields -5.52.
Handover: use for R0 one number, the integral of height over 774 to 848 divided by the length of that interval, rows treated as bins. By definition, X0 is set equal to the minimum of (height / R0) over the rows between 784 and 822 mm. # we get 0.90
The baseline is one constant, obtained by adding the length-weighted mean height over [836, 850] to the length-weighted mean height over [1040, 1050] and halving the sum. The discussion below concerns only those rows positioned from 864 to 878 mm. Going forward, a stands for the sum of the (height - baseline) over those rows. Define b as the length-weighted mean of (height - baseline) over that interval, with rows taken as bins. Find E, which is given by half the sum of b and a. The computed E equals 23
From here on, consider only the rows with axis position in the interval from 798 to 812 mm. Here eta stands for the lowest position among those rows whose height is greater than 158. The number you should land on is 799.0 mm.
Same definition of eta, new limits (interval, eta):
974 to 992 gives 977.0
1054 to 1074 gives 1059.0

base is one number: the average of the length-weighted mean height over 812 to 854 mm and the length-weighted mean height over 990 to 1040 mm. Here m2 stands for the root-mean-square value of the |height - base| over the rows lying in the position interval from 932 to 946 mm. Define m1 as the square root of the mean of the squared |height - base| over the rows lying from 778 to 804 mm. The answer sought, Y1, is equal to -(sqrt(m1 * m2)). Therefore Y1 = -9.7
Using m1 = 7.1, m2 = 13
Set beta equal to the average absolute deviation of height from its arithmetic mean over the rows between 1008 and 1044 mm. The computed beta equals 9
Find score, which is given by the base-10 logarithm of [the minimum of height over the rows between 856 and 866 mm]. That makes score 2.22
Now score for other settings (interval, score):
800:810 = 2.20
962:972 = 2.18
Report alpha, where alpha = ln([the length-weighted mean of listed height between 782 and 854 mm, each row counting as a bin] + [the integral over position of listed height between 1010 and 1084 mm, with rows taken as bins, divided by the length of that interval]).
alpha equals 5.77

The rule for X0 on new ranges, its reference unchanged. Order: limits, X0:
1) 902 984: 0.76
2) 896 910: 0.76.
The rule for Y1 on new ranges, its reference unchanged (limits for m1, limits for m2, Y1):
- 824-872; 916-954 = -10.6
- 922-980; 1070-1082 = -14.5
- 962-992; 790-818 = -14.3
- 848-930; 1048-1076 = -11.3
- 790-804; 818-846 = -8.9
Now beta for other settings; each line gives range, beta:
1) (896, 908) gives 4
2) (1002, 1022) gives 8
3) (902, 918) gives 5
